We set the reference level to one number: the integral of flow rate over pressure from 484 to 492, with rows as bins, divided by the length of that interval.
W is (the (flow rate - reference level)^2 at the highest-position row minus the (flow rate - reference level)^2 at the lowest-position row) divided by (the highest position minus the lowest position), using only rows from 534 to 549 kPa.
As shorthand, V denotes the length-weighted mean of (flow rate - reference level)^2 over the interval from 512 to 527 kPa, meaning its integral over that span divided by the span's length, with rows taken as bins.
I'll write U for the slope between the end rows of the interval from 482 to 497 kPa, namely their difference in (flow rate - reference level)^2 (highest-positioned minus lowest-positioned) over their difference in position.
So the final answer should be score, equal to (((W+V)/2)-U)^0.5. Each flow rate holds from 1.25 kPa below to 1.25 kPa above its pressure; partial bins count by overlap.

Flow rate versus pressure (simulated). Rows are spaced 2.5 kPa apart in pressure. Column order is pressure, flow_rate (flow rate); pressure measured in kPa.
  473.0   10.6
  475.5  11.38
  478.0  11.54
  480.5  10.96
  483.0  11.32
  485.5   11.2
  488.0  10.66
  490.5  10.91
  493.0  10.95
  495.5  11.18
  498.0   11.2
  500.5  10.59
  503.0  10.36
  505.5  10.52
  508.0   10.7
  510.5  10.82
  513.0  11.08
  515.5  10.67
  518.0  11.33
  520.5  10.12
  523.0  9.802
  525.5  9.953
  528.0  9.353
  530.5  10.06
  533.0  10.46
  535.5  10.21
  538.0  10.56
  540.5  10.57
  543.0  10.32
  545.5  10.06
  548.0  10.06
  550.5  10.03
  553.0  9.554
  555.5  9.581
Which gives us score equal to 0.55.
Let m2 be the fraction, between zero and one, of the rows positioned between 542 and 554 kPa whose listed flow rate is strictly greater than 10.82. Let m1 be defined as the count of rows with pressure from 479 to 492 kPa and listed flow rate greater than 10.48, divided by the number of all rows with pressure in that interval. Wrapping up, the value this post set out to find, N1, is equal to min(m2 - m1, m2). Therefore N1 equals -1.0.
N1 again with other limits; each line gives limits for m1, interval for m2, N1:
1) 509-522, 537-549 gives -0.8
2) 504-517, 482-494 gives -0.2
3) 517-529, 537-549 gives -0.2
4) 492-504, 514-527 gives -0.6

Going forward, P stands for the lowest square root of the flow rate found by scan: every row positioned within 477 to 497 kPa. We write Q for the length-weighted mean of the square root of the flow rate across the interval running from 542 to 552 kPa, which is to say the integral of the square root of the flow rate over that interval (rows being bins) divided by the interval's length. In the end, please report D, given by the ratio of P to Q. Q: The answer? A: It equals 1.03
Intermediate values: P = 3.265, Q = 3.18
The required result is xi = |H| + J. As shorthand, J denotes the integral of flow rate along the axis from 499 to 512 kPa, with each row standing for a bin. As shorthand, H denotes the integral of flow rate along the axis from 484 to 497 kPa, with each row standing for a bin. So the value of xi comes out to 281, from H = 143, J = 138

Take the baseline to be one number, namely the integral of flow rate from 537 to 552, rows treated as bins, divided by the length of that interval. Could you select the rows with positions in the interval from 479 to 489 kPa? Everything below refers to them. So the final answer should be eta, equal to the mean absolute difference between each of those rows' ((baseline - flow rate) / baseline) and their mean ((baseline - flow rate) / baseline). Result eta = 0.0220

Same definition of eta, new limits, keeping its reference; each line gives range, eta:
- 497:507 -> 0.0260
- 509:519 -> 0.0224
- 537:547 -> 0.0183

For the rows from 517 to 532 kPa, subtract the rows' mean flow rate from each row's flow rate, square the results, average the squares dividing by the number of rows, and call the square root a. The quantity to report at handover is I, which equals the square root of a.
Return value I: 0.78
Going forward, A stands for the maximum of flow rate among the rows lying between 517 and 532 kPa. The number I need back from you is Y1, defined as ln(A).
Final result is 2.43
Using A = 11.33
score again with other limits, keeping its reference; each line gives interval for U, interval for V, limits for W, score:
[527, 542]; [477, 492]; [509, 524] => 0.54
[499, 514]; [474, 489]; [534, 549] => 0.30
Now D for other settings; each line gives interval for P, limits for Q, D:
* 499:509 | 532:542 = 1.00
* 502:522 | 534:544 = 0.99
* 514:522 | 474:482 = 0.95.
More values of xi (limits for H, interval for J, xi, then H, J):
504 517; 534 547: 274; 140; 134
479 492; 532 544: 268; 143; 125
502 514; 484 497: 271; 128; 143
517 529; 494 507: 261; 121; 140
